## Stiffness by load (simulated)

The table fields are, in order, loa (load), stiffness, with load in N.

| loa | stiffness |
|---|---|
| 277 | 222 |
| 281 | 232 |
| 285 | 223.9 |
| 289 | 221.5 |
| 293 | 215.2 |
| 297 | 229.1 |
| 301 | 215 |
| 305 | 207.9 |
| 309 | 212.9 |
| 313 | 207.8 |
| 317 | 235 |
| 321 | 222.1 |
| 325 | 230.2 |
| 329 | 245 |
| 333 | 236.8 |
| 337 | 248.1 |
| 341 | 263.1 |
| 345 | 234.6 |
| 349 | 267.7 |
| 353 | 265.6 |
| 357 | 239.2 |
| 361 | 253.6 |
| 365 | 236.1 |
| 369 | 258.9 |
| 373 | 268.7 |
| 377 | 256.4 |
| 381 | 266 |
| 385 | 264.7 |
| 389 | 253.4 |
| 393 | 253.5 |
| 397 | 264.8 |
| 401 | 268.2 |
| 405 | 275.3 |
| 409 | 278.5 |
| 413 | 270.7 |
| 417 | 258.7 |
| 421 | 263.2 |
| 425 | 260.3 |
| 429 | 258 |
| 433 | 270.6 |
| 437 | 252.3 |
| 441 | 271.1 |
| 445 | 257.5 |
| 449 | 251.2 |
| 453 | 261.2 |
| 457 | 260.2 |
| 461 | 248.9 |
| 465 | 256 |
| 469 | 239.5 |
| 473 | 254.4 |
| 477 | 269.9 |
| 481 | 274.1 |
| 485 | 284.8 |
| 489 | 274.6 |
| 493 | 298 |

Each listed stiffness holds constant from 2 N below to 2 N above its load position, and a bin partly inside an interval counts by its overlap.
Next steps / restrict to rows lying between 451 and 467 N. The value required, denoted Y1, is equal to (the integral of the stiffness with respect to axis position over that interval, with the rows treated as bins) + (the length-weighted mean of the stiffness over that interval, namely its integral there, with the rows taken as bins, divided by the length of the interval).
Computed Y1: 4362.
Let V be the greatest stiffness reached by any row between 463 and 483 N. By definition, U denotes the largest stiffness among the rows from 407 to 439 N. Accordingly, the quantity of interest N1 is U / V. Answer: 1.02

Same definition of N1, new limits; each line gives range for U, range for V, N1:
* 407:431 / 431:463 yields 1.03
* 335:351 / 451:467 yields 1.02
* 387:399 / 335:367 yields 0.99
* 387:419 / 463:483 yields 1.02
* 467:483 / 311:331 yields 1.12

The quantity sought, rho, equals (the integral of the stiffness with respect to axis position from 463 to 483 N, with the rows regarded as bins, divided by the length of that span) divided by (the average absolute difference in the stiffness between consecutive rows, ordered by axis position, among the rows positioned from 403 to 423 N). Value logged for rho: 38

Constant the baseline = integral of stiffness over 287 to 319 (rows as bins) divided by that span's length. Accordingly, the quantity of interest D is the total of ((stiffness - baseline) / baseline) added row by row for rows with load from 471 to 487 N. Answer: 0.97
